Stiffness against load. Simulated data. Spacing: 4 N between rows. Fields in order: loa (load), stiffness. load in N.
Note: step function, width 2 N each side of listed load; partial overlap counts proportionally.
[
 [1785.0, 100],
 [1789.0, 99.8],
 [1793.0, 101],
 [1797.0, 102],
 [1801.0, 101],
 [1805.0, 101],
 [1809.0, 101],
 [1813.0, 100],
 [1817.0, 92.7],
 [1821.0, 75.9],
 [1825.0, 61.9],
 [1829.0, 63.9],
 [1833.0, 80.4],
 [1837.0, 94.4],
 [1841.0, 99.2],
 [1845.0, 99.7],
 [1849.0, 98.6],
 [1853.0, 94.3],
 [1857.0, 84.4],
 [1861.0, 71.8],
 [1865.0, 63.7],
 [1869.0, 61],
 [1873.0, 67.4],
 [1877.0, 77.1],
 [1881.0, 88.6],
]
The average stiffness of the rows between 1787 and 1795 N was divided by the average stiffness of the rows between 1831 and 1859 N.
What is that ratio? 1.08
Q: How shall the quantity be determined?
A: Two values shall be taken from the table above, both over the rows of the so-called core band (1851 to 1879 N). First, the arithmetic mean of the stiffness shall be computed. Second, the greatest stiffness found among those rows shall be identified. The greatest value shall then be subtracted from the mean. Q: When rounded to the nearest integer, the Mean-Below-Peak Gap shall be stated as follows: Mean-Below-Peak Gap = -20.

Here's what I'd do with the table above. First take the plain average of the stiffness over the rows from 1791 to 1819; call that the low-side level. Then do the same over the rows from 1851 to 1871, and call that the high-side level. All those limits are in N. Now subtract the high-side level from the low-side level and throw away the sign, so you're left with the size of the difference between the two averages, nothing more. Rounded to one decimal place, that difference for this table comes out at 24.8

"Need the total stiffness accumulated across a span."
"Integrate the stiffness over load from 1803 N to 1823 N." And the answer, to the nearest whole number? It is 1882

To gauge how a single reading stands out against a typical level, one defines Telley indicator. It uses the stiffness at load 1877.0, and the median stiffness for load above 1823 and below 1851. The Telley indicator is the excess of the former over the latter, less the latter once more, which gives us -112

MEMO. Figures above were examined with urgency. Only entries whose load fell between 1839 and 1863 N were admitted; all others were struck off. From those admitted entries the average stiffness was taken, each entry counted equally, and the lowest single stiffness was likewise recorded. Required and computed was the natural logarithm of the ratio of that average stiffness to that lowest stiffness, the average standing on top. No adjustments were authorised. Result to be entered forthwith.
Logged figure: 0.24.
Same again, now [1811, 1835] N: 0.25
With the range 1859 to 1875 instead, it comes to 0.08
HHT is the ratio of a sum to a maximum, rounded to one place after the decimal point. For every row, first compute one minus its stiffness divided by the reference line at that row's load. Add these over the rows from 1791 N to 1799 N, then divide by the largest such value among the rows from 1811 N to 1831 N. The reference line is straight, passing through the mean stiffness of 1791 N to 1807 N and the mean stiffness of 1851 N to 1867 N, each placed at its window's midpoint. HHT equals 0.1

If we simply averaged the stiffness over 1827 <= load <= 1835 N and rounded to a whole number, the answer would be 72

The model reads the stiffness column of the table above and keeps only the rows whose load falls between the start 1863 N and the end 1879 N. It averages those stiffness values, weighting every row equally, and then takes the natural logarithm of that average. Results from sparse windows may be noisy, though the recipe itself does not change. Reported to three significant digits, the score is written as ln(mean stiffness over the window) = 4.21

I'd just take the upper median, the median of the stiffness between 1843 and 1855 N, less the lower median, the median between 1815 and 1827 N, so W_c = 23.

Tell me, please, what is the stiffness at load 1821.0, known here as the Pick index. 75.9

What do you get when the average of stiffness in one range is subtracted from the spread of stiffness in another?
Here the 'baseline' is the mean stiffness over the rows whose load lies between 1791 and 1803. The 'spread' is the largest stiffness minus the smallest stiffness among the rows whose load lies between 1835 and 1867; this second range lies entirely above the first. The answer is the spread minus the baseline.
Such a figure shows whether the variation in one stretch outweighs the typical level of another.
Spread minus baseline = -65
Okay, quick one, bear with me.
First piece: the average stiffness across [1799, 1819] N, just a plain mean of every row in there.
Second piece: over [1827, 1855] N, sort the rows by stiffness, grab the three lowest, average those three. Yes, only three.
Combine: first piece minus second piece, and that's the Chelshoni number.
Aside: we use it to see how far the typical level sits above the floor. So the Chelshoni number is 20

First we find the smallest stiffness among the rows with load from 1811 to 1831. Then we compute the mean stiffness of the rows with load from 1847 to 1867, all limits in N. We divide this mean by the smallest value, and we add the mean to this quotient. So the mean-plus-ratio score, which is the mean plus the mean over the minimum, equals 83.9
